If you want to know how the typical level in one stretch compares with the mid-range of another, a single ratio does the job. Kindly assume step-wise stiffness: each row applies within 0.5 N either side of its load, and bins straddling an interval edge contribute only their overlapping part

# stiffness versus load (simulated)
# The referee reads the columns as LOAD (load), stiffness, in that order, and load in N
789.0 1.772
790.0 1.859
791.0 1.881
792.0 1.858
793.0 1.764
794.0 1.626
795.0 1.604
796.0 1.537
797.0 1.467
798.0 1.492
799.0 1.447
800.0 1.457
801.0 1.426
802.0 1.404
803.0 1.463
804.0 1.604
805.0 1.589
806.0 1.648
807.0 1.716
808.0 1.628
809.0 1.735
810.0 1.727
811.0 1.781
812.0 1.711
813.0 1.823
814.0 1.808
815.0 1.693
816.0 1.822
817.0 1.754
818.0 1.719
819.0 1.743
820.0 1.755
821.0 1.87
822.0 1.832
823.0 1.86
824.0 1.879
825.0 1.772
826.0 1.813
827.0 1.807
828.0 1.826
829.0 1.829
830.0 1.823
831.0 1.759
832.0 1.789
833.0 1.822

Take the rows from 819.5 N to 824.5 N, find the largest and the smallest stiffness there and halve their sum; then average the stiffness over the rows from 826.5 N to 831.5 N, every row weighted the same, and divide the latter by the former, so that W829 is 1.00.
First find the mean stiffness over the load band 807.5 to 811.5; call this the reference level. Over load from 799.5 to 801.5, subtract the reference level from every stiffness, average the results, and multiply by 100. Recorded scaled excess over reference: -28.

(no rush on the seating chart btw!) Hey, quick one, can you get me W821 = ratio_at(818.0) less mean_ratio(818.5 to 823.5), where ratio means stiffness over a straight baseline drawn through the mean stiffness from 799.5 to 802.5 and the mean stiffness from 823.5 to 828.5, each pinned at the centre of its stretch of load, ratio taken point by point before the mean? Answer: -0.03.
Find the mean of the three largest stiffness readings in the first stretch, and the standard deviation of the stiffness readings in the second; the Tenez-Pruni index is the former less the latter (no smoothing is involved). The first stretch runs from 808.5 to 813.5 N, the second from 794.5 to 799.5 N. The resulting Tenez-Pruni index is 1.72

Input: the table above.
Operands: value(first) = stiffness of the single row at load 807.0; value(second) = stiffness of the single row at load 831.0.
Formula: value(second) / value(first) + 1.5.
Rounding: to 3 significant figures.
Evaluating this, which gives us 2.53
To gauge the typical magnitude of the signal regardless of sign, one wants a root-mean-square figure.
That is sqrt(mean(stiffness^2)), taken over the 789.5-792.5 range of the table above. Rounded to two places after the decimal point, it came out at 1.87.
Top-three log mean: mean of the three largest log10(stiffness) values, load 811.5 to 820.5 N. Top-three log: 0.260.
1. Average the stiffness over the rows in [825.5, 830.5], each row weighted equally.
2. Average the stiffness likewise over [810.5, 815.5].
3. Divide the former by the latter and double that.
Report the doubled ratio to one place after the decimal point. 2.1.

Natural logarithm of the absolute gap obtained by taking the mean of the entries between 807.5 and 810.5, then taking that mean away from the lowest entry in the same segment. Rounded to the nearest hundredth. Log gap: -2.68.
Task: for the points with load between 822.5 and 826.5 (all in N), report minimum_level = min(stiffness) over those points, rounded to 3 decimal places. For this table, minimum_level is 1.772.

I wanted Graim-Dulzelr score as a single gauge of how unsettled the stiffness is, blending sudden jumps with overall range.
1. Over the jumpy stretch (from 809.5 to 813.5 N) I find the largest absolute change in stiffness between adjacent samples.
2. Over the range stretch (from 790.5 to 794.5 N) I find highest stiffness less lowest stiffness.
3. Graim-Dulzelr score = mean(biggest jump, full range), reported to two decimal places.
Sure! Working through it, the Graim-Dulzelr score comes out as 0.18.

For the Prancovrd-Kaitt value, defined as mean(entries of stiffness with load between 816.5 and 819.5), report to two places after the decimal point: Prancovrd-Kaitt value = 1.74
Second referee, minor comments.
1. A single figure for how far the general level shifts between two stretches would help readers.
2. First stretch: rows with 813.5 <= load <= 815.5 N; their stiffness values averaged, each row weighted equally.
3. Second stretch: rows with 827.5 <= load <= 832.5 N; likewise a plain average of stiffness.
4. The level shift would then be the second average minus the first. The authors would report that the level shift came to 0.1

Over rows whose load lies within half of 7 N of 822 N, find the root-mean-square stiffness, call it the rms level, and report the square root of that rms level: 1.348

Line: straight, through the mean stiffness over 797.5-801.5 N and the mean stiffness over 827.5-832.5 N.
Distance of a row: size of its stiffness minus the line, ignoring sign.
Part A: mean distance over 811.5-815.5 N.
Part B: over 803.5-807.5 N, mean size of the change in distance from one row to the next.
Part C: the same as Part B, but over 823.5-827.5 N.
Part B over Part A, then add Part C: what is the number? 0.360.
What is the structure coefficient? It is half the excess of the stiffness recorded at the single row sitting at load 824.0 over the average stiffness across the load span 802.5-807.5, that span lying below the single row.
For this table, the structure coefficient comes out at 0.14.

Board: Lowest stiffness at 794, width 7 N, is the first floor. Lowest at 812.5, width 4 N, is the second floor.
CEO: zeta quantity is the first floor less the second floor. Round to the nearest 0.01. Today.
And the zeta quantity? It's -0.24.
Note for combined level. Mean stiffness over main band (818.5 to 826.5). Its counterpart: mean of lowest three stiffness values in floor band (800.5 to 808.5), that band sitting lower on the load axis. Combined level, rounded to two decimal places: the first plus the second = 3.25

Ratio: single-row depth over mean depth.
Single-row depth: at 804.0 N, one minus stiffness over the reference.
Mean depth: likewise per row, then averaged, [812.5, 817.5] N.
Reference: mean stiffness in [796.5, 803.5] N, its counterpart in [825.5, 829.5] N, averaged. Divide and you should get -0.2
